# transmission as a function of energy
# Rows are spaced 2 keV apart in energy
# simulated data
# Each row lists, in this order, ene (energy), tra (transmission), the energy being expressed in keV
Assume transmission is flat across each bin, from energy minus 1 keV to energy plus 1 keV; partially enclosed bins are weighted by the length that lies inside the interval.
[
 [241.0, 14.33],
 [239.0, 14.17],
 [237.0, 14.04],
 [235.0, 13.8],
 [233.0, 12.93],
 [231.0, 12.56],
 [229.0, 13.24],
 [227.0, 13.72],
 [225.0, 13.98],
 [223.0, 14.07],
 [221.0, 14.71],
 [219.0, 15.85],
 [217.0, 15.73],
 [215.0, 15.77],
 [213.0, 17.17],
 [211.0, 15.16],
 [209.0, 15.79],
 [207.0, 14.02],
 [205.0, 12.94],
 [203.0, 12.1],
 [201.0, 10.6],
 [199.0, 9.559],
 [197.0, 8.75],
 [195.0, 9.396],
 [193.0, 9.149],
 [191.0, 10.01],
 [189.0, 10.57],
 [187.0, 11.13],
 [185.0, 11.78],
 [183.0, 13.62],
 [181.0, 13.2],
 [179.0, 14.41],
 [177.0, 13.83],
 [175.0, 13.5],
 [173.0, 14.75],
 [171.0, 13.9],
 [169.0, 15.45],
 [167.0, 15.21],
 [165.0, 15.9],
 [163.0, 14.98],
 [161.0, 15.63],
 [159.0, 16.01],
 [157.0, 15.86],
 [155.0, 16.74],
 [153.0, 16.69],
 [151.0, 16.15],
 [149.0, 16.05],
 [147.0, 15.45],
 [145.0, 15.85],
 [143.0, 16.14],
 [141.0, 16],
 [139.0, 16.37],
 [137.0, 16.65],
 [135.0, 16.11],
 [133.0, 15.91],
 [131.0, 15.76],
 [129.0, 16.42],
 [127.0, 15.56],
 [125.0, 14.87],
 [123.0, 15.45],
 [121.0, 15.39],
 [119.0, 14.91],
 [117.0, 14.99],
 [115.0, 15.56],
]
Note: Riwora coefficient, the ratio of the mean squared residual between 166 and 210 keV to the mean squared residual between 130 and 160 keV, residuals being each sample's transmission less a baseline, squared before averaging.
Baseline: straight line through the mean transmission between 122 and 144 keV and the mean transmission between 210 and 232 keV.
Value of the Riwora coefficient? 44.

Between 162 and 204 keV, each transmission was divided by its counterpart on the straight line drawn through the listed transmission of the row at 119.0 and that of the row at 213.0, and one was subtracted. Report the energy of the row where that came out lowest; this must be 197.0 keV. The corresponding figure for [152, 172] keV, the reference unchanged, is 171.0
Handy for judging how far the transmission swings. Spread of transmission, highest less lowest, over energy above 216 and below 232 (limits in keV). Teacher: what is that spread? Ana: 3.3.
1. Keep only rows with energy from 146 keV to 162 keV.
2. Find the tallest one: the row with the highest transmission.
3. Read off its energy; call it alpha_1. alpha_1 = 155.0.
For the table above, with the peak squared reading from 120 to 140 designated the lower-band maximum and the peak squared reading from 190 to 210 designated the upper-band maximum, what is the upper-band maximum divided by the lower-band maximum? 0.90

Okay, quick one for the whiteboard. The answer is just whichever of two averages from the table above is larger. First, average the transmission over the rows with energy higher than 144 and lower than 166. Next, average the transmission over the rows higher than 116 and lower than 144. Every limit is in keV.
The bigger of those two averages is 15.9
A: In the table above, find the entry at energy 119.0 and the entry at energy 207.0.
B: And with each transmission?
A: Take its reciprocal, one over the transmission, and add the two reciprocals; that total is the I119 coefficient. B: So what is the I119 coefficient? 0.138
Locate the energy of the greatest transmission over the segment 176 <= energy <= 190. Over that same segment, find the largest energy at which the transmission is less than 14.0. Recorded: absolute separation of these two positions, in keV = 10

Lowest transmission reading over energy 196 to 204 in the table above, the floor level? 8.75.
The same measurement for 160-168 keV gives 14.98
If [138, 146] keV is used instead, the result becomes 15.85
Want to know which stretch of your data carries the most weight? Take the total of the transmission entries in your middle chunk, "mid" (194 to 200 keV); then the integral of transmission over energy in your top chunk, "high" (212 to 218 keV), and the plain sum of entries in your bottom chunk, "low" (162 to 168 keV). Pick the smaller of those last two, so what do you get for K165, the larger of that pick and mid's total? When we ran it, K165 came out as 46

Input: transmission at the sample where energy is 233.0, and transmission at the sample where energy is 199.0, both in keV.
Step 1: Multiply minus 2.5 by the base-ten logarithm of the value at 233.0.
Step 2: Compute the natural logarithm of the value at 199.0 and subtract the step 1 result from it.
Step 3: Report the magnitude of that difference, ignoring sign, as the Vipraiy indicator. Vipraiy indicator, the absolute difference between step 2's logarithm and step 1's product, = 5.04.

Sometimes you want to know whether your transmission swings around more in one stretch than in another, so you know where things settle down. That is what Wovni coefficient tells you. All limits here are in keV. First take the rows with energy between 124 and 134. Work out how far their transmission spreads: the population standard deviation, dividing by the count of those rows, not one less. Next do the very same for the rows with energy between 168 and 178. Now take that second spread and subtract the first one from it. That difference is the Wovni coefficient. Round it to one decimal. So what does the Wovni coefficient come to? 0.2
